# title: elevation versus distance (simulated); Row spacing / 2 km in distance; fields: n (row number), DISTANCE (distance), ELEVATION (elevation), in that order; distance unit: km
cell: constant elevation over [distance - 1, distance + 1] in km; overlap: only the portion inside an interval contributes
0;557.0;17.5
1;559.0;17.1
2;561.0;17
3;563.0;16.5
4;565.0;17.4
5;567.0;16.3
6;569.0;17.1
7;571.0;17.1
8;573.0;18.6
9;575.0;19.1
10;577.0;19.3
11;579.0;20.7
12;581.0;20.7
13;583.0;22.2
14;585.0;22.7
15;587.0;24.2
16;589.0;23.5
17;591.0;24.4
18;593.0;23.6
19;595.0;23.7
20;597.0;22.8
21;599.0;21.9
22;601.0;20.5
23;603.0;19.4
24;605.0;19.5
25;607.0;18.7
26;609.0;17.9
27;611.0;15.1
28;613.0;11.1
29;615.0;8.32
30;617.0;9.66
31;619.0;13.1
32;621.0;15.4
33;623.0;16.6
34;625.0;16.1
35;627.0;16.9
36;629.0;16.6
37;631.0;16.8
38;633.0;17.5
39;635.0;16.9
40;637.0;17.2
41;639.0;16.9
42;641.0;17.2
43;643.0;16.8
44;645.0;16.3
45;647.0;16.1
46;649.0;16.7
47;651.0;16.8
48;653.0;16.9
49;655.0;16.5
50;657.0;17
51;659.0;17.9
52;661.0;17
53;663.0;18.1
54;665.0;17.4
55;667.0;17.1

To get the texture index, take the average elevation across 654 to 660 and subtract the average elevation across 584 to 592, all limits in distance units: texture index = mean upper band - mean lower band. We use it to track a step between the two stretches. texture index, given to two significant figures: -6.6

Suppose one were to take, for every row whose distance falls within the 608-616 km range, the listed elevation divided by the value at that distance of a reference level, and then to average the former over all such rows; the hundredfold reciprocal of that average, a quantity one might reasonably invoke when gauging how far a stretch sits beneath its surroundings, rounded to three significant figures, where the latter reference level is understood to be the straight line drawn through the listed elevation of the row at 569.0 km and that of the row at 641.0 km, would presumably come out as 131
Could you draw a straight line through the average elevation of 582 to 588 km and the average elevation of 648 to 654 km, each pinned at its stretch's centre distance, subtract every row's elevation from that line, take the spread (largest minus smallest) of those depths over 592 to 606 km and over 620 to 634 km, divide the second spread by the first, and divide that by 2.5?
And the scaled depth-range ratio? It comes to 0.36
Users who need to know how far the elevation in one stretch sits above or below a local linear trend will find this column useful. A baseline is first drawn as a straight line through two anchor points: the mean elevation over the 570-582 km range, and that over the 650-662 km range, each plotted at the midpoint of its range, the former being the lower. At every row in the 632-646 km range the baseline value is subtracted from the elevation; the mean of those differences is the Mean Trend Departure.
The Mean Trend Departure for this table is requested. -1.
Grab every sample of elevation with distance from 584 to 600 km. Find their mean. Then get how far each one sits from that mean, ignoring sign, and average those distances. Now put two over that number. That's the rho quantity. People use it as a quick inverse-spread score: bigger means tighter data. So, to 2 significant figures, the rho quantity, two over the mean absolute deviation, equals 3.0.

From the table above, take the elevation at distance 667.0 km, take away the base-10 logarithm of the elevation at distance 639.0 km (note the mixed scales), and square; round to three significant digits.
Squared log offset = 252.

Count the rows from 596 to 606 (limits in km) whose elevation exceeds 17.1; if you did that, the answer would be 5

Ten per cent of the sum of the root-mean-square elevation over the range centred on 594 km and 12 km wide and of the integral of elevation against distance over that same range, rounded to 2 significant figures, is 30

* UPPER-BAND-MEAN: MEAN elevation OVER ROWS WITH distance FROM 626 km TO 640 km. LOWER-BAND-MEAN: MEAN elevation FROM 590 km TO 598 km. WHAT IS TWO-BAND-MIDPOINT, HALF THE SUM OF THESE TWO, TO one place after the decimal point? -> 20.3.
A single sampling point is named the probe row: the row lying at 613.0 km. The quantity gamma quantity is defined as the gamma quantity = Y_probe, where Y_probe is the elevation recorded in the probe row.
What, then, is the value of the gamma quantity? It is 11.1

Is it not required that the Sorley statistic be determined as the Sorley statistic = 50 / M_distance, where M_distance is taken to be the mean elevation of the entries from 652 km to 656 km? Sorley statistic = 3.0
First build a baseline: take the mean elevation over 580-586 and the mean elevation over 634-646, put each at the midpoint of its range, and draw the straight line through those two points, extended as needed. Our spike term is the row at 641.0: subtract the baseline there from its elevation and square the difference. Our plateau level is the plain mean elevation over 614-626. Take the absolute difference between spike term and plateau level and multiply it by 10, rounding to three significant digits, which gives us 130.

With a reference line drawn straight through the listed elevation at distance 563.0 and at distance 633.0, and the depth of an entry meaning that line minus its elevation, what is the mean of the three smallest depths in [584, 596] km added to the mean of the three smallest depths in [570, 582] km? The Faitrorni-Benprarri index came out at -11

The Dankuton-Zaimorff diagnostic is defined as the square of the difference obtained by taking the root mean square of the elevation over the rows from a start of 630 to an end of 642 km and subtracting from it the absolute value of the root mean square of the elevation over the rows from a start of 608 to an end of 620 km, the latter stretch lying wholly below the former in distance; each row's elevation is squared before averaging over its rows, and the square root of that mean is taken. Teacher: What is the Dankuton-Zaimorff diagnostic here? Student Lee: 17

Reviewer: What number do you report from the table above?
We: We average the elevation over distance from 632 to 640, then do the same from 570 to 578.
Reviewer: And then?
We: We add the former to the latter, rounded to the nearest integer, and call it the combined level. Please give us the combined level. 36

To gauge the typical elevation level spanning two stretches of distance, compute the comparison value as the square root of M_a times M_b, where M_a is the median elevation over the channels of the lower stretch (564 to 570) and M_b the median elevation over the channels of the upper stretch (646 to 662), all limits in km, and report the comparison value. 17.0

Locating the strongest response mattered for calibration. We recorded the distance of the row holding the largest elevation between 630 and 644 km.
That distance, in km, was 633.0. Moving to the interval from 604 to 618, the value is 605.0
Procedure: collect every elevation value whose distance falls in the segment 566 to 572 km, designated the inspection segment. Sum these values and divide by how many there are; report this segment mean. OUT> 16.8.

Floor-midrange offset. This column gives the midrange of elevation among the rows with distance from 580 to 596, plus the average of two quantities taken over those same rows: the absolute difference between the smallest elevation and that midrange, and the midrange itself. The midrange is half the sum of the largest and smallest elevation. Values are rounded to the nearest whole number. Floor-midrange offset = 35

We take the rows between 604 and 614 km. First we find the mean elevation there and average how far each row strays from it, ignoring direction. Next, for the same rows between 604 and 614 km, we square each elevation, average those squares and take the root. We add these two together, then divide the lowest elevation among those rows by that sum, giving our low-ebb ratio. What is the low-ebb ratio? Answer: 0.57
